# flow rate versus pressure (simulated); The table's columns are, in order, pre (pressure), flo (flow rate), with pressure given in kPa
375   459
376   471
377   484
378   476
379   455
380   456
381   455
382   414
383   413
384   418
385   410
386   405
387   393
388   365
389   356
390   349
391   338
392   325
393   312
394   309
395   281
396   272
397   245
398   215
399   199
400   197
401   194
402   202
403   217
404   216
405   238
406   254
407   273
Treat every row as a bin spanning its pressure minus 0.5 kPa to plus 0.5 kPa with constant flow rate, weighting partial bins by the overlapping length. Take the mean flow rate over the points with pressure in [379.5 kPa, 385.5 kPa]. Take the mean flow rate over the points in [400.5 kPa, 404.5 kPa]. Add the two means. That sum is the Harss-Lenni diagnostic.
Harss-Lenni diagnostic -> 635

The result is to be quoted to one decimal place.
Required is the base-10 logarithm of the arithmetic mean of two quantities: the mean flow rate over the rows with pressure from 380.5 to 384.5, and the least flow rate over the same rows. 2.6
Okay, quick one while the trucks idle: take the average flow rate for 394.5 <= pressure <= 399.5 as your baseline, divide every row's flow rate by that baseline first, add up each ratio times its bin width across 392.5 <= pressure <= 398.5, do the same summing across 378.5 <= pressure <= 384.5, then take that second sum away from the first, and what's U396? -4.0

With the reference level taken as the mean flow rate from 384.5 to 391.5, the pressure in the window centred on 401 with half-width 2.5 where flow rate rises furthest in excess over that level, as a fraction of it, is 403 kPa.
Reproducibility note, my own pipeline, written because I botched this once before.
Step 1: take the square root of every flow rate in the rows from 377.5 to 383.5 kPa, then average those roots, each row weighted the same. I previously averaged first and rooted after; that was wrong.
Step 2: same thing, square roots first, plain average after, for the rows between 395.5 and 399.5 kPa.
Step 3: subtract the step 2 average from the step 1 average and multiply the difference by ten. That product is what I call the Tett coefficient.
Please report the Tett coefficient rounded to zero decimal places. 59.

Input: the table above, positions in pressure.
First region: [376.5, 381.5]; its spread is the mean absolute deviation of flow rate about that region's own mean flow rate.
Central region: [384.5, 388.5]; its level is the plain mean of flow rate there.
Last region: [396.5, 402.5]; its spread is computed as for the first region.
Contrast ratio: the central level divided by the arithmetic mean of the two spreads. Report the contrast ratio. 30.2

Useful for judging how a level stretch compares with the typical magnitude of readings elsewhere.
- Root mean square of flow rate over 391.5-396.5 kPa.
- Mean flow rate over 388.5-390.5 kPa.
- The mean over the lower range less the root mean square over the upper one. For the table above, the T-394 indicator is 52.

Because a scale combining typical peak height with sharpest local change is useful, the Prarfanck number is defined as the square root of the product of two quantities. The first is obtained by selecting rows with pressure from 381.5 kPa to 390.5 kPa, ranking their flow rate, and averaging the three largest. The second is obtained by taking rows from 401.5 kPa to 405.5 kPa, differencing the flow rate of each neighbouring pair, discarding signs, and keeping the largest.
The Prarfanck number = 96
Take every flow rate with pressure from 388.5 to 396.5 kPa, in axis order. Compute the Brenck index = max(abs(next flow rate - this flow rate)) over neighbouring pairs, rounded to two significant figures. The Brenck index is 28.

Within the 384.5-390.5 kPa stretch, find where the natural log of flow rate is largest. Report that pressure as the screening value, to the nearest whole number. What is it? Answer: 385 kPa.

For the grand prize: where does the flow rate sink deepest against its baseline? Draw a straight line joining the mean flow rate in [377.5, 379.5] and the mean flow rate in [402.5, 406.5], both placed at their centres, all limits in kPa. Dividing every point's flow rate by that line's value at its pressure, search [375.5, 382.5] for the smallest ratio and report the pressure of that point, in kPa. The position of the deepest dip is 382 kPa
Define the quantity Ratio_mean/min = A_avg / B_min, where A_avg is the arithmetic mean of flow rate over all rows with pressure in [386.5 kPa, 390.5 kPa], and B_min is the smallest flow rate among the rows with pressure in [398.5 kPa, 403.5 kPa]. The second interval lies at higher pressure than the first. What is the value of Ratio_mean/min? 1.9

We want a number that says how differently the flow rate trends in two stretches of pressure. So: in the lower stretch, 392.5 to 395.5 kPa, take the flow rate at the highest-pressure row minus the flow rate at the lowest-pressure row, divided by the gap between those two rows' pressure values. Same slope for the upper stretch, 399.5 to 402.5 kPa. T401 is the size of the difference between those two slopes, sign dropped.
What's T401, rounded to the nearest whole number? 18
